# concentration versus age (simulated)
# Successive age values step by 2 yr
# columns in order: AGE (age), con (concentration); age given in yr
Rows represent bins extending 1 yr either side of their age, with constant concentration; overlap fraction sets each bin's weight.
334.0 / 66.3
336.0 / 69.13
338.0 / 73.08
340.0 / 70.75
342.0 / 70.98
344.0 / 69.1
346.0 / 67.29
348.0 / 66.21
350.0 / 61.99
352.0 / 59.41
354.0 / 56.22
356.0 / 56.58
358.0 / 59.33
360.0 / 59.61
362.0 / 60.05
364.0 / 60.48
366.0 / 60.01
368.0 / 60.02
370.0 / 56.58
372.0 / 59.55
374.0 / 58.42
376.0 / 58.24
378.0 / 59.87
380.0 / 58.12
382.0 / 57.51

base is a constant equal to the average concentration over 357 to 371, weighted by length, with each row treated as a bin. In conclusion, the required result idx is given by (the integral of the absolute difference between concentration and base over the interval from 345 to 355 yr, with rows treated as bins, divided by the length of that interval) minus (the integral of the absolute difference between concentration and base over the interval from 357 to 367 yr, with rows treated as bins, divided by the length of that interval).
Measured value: 4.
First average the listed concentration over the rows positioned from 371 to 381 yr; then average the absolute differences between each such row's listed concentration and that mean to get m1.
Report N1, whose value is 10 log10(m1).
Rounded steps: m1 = 0.7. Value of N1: -1.6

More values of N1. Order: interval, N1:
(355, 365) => 0.2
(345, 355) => 5.6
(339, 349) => 2.3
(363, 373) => 0.4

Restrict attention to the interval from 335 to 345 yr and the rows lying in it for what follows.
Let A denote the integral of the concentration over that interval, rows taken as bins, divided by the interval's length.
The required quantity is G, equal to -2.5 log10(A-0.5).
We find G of -4.61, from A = 70.6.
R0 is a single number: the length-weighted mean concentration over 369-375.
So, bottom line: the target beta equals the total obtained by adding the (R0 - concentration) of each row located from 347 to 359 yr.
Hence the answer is -11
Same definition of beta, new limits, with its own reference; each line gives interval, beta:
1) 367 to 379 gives -4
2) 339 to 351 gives -57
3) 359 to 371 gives -8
